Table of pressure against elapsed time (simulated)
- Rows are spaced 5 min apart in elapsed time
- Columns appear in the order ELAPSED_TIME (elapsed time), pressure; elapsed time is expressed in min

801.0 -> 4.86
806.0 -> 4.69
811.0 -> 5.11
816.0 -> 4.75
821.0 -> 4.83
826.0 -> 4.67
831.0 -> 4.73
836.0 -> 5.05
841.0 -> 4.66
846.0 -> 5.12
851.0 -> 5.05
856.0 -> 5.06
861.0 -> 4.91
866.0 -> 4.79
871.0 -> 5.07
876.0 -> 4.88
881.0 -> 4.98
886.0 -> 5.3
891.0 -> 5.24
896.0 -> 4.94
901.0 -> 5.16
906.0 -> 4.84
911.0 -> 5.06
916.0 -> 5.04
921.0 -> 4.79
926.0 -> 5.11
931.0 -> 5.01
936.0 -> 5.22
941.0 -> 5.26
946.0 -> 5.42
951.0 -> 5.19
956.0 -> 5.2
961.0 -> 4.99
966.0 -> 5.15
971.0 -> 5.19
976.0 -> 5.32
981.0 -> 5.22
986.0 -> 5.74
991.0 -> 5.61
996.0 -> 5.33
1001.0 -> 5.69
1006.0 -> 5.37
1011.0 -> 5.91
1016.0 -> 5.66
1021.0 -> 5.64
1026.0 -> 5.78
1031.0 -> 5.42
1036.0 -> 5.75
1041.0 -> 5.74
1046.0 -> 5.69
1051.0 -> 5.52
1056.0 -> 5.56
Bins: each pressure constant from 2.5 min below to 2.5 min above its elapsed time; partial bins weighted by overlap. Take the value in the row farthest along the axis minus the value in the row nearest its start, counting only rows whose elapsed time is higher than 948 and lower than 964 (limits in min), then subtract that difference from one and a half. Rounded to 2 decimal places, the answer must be 1.70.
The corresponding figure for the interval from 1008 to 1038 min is 1.66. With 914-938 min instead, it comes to 1.32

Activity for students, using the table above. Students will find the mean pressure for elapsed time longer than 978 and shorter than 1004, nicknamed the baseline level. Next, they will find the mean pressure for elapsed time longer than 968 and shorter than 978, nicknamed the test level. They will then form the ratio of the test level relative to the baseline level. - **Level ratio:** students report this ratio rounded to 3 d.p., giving 0.952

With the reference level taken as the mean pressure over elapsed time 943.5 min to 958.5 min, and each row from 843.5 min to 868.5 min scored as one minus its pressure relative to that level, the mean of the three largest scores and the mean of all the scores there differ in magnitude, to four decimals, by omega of 0.0132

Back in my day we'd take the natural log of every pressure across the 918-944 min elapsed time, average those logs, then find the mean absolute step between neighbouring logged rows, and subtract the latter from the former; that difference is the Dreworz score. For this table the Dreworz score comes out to 1.59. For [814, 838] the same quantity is 1.54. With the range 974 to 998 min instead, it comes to 1.65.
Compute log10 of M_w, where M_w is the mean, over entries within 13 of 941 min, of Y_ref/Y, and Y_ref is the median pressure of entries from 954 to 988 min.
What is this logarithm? 0.00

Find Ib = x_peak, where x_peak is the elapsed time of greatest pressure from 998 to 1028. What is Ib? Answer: 1011.0 min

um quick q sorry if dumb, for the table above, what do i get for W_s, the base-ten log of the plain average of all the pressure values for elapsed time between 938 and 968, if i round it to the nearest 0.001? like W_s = 0.716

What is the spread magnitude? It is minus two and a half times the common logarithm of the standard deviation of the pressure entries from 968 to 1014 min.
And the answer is 1.5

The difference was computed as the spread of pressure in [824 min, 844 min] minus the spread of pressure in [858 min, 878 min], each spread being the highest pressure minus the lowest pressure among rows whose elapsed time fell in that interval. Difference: 0.11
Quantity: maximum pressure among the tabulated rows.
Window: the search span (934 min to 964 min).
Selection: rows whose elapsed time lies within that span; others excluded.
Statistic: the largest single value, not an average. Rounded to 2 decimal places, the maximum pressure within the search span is 5.42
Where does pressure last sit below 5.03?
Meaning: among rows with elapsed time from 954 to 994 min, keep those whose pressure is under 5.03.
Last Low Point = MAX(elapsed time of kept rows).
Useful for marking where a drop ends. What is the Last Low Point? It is 961.0 min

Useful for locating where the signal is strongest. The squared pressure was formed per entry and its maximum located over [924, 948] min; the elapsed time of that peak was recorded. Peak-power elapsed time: 946.0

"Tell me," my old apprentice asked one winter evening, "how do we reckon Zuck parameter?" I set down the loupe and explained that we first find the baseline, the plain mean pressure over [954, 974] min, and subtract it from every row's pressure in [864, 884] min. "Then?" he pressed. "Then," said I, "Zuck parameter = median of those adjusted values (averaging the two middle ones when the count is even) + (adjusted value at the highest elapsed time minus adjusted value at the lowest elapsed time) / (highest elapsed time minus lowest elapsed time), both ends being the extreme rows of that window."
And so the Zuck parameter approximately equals -0.19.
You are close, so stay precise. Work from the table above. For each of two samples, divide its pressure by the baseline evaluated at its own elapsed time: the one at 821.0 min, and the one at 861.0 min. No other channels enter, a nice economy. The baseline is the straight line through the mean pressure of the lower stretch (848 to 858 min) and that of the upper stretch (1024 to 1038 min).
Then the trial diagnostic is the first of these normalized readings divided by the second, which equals 1.01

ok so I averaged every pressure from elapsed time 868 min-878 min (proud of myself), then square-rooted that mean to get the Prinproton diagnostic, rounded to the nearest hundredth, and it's 2.23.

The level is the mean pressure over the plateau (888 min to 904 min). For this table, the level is 5.1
